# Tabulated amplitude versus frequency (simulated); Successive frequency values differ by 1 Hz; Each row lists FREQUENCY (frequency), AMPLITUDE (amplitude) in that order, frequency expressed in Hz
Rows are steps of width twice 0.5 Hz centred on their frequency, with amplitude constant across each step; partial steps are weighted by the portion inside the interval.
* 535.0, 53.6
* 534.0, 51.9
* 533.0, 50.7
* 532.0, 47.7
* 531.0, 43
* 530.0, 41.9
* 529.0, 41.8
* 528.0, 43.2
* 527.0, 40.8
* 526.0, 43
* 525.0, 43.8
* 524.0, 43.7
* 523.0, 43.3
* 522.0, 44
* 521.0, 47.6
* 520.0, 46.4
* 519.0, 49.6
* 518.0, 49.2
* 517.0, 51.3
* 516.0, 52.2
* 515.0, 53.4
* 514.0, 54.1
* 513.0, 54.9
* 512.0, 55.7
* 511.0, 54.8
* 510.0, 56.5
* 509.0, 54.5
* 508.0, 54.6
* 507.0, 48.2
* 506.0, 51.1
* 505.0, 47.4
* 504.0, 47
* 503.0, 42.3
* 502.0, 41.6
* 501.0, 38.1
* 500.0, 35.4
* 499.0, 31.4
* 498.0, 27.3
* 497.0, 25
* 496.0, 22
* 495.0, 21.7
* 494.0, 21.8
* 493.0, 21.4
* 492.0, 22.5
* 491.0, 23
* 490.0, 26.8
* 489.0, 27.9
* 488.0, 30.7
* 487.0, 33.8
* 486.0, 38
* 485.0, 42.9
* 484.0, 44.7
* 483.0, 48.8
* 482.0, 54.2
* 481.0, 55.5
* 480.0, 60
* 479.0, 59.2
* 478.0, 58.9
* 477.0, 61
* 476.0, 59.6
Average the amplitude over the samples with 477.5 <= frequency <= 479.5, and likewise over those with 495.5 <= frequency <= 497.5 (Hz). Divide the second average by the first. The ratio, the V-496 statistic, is 0.40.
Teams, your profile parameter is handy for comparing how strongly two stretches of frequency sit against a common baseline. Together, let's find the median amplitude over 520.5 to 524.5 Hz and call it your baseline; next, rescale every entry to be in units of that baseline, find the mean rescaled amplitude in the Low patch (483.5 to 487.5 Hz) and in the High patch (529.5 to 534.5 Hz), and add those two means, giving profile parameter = 1.98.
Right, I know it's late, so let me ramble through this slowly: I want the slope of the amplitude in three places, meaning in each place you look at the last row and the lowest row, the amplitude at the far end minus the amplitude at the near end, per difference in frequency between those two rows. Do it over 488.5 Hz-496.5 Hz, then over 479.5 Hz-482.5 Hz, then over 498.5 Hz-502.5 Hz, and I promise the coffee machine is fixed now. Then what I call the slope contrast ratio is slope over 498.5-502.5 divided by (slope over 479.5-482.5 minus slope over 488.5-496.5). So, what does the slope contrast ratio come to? -1.7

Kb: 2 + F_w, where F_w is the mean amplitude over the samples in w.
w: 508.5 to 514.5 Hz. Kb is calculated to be 57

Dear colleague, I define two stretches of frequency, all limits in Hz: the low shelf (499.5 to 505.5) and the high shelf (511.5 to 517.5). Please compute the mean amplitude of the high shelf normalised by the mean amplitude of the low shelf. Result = 1.28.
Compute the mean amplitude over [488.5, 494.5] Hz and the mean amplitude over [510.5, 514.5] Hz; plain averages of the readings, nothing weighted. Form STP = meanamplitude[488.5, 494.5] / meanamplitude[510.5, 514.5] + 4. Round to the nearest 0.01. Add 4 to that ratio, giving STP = 4.44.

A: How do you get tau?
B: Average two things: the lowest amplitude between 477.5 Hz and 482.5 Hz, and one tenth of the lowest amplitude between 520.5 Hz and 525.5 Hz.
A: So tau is 29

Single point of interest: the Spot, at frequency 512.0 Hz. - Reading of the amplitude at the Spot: 55.7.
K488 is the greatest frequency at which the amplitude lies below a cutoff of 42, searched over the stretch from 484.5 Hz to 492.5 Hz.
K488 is 492.0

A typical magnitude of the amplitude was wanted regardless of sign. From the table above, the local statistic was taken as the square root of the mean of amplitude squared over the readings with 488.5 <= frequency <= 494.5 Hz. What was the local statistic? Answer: 24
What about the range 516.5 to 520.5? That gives 49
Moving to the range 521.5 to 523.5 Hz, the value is 44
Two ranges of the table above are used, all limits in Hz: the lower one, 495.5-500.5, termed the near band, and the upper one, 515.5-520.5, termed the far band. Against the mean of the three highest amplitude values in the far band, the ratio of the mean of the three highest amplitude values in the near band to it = 0.61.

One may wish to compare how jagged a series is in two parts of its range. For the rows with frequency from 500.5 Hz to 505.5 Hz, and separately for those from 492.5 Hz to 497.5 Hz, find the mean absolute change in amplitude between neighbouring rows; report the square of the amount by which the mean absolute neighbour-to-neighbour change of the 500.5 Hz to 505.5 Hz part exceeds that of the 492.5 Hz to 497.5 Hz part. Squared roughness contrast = 1.9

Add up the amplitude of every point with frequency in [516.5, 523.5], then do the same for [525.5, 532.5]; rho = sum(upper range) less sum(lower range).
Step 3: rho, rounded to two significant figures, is -30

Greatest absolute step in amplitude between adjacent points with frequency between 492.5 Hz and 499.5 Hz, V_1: 4.1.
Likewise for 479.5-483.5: 5.4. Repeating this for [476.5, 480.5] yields 2.1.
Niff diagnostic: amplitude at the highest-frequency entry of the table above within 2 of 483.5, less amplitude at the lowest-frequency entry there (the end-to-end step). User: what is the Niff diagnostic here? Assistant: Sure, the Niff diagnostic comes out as -11.3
